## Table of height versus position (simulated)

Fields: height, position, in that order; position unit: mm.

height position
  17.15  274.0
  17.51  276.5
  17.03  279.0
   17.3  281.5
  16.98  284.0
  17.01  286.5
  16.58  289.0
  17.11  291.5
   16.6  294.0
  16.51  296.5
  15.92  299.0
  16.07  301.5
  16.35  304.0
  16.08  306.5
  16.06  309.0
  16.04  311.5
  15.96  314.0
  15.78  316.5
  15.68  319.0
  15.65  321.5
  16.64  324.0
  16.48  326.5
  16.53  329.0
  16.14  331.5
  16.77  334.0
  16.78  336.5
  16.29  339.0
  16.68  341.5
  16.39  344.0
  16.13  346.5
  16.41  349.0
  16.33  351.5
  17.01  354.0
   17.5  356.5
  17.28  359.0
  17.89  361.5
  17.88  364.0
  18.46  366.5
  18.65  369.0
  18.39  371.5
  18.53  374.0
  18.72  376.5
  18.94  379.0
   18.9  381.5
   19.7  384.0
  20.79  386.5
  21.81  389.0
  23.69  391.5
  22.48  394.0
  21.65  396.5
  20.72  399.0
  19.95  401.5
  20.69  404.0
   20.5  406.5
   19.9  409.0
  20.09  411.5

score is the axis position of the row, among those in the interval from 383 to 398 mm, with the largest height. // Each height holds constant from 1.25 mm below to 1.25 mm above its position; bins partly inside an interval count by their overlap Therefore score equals 391.5 mm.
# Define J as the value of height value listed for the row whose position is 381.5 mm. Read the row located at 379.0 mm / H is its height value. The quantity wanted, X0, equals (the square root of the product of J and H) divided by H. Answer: 1.00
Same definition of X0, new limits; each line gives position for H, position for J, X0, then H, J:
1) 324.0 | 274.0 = 1.02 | 16.64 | 17.15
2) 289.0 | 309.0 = 0.98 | 16.58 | 16.06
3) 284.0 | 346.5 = 0.97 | 16.98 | 16.13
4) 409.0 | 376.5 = 0.97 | 19.9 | 18.72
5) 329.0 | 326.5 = 1.00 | 16.53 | 16.48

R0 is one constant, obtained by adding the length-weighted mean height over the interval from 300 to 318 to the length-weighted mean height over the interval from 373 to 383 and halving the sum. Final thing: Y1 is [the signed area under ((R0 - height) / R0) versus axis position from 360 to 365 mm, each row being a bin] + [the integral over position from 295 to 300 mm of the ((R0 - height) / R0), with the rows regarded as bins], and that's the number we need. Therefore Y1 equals 0.21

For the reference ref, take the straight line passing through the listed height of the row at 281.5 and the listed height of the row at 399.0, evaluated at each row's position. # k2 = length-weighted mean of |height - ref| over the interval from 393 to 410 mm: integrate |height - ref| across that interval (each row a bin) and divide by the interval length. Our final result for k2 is 0.8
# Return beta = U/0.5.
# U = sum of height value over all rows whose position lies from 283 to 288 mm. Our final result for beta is 68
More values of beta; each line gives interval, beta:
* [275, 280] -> 69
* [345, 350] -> 65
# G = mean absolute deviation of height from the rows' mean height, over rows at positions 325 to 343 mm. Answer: 0.19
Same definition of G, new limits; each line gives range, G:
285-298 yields 0.24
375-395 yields 1.56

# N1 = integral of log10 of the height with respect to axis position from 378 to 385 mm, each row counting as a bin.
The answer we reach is 9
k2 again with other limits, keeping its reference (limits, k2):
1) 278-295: 0.5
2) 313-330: 2.4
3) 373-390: 1.1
